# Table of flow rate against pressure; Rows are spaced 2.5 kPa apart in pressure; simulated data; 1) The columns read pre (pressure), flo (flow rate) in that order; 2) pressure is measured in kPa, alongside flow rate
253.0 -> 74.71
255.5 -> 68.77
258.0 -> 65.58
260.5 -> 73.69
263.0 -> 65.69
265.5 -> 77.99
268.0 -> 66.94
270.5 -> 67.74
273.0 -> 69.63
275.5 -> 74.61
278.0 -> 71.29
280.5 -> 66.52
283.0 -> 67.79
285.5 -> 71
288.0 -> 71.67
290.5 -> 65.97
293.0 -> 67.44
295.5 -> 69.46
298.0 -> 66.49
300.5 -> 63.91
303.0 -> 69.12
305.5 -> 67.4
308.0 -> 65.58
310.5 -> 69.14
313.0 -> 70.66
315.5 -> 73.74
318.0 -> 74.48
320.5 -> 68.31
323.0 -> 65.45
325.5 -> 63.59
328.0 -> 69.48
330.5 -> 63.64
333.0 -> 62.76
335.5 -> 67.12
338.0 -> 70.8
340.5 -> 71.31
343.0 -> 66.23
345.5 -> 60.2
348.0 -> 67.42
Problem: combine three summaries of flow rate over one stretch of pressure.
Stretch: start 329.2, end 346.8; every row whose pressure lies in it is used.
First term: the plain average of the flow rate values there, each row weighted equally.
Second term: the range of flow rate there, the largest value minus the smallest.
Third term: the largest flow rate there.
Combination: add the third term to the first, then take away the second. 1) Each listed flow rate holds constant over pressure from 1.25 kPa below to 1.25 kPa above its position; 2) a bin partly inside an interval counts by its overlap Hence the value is 126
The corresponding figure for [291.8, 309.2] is 131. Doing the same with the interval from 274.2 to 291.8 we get 136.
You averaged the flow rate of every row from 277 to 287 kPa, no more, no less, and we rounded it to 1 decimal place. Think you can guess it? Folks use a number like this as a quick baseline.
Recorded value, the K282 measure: 69.2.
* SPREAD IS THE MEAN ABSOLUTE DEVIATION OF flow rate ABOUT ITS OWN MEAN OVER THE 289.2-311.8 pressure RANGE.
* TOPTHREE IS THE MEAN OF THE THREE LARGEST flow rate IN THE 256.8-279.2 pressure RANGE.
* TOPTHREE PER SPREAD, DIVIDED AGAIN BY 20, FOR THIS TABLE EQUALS 2.53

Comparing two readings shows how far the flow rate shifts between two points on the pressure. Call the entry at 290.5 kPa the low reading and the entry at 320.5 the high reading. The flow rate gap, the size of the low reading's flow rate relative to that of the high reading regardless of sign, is 2.3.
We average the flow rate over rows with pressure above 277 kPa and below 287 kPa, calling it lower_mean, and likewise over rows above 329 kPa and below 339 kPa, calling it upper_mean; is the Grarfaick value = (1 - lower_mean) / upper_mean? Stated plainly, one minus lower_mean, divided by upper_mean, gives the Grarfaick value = -1.03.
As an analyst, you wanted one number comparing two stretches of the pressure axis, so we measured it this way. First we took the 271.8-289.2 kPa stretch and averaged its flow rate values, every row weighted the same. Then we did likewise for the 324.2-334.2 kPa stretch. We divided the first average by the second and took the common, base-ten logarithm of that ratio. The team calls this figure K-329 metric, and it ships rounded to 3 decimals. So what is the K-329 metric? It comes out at 0.035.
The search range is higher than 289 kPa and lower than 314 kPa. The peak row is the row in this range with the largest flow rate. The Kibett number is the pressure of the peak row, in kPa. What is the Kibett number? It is 313.0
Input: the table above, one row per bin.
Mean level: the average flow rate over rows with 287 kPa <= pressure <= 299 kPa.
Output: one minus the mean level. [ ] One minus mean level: -67.2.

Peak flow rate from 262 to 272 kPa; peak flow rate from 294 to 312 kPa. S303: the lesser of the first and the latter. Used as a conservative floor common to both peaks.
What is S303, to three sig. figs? 69.5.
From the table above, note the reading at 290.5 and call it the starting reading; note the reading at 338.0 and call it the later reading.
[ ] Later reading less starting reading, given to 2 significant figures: 4.8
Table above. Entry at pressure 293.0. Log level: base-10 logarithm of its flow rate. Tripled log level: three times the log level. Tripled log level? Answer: 5.49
